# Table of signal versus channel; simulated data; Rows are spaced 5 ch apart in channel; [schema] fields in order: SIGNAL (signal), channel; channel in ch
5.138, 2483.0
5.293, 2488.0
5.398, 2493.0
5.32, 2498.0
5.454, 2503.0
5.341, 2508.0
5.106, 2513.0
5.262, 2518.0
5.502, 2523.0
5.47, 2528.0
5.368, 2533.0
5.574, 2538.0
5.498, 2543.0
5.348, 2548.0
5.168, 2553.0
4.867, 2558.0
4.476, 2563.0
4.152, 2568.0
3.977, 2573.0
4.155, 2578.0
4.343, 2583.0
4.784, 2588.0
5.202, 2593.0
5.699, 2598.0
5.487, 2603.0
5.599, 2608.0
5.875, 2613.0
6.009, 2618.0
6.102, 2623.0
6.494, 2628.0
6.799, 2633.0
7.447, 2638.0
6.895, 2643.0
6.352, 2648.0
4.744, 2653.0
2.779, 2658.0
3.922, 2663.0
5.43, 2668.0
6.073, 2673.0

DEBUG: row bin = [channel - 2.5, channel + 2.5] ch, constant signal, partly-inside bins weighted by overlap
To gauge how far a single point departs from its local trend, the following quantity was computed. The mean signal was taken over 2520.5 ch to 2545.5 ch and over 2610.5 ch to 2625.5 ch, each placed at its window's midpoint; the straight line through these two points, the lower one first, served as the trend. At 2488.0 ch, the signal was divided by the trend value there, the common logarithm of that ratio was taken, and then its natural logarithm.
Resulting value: -5.0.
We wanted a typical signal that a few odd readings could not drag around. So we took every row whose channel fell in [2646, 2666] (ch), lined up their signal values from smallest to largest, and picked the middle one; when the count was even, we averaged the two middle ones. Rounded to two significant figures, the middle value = 4.3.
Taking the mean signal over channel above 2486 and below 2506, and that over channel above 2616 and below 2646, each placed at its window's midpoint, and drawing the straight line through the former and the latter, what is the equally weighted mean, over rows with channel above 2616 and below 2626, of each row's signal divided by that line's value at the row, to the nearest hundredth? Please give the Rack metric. 0.93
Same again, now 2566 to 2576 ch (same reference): 0.67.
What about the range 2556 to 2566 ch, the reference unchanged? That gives 0.78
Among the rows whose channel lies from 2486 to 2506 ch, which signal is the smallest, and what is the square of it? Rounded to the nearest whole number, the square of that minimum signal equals 28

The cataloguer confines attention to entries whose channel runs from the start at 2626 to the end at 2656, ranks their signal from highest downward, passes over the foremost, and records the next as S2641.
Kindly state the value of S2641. 6.895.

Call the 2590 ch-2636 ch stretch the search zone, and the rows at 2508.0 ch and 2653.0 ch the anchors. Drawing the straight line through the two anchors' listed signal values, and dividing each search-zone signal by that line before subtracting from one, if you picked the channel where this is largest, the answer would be 2593.0 ch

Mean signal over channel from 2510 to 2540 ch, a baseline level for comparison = 5.38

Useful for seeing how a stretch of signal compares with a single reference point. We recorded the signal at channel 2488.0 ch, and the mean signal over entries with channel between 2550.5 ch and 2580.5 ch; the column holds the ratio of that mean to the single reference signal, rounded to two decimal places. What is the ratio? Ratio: 0.84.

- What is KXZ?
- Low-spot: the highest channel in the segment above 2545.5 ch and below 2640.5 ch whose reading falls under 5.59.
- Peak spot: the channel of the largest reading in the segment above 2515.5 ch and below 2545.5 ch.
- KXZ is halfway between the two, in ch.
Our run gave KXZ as 2570.5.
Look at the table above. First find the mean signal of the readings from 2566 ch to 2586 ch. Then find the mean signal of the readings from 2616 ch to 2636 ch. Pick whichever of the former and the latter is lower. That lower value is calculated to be 4.2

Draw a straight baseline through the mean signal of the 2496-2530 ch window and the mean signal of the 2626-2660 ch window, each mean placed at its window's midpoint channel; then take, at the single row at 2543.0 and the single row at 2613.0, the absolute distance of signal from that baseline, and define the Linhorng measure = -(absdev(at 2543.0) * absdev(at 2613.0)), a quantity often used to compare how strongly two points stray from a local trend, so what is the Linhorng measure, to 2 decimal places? 0.00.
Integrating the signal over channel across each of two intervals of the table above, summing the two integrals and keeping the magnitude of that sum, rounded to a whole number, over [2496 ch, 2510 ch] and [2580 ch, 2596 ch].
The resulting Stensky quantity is 152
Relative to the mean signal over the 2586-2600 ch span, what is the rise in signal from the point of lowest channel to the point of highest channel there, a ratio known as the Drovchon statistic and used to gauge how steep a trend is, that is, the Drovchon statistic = 0.18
